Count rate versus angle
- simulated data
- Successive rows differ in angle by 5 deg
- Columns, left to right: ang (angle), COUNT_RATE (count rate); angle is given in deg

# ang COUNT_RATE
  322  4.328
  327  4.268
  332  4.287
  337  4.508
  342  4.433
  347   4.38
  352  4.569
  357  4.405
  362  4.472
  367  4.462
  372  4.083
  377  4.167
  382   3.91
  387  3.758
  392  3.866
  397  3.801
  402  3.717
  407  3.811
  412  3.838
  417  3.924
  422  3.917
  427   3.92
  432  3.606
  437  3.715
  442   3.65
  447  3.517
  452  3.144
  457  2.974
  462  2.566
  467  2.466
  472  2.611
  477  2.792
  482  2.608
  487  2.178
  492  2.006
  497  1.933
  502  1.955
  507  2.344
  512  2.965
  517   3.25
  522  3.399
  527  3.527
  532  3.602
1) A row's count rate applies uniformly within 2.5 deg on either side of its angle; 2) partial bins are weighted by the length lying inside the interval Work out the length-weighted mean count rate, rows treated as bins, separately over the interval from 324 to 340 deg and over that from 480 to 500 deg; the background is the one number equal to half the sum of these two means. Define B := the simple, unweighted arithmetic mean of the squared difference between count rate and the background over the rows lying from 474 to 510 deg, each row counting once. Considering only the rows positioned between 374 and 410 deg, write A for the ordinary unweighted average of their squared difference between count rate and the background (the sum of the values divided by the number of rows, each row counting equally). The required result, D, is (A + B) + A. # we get 1.9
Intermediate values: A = 0.4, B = 1.10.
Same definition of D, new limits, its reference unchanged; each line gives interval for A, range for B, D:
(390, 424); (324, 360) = 2.0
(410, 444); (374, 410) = 1.0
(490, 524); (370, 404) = 2.1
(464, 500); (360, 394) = 2.6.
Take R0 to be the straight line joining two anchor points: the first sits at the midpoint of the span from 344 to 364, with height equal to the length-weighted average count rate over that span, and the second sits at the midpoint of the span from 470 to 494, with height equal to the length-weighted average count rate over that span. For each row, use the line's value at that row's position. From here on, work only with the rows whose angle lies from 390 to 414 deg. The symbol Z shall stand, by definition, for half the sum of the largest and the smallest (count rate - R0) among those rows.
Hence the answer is 0.15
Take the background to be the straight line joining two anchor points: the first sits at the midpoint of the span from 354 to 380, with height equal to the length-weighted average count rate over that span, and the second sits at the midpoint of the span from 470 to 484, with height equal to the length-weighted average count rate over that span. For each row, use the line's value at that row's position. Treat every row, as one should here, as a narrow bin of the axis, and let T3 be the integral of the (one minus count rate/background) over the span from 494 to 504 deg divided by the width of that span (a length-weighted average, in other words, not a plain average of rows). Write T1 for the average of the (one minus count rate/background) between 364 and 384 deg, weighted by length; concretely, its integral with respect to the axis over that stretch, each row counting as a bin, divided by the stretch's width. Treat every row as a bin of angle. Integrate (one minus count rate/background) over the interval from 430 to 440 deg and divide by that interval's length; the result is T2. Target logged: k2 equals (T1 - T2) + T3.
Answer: 0.29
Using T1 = 0.010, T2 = -0.11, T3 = 0.17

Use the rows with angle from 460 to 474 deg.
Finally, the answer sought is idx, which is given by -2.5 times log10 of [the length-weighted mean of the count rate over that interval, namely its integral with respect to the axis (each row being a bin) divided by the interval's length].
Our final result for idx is -1.0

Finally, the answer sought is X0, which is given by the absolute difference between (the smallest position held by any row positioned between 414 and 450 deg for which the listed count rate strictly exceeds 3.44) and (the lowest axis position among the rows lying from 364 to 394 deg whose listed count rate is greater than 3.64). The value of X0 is 50 deg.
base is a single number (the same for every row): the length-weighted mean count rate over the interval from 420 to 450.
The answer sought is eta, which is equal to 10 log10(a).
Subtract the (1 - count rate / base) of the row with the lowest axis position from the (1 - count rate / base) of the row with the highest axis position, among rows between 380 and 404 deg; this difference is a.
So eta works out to -12.8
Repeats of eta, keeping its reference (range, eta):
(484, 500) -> -11.8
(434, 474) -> -5.3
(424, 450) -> -9.6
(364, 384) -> -8.3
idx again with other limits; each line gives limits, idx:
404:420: -1.5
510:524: -1.3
